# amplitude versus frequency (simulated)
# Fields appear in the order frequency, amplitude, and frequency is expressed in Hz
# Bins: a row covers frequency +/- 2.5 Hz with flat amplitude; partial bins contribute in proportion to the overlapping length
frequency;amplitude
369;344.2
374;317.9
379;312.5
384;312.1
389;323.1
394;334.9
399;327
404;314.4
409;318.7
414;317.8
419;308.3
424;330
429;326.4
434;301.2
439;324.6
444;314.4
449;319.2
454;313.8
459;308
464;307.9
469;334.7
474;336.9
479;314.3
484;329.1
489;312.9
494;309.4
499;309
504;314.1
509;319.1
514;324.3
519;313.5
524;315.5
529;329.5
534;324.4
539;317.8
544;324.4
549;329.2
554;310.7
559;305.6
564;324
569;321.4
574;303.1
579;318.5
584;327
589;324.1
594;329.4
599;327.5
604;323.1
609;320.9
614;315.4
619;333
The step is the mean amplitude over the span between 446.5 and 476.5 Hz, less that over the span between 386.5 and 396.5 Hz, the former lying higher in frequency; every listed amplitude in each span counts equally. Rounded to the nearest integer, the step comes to -9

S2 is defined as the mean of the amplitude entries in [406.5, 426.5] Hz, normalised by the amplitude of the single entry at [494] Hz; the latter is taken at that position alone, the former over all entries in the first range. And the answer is 1.03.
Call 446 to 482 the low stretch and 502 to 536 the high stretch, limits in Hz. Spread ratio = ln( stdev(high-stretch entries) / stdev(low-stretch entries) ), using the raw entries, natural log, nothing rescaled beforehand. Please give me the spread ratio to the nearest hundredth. -0.67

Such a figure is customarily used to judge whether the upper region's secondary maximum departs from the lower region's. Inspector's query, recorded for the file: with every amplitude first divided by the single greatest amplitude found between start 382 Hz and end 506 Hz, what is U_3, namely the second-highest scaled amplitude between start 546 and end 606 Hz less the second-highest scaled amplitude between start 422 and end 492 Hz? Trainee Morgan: -0.016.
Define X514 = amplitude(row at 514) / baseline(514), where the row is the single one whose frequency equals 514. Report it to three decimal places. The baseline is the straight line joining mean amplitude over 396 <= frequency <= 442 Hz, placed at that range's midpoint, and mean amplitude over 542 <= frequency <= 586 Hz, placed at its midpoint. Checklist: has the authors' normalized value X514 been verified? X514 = 1.019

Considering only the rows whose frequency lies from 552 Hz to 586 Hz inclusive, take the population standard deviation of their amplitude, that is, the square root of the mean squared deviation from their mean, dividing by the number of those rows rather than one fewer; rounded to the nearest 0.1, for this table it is 8.6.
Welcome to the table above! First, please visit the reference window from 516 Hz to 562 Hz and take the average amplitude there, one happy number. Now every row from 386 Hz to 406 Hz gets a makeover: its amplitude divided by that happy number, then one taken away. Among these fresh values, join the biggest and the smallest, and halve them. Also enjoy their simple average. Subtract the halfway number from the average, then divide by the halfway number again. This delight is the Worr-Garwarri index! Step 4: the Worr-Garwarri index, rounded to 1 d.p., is 0.0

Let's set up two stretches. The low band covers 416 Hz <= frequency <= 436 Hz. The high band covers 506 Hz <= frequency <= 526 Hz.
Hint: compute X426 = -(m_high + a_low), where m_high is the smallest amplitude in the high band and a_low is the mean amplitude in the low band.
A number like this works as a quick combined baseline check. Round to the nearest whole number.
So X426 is -630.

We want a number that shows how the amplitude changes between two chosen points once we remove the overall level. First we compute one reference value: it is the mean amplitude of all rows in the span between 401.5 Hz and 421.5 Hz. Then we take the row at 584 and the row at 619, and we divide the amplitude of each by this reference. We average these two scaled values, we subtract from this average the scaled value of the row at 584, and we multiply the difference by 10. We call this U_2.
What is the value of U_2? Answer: 0.10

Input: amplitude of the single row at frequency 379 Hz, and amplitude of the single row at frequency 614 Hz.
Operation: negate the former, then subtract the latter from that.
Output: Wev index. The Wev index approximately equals -628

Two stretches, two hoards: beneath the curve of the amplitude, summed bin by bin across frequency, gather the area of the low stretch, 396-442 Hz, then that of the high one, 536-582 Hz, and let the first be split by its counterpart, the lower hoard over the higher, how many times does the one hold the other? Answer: 1.00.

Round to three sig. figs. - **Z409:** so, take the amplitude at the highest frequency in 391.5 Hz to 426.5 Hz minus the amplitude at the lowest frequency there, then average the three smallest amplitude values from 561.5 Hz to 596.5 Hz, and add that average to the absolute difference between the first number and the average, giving 634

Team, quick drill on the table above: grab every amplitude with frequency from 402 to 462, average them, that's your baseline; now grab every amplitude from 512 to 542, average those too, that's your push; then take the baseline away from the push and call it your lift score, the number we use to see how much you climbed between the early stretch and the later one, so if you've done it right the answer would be 4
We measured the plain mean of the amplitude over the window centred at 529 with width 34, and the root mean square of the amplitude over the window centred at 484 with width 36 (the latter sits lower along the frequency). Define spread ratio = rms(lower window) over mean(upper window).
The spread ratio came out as 1.00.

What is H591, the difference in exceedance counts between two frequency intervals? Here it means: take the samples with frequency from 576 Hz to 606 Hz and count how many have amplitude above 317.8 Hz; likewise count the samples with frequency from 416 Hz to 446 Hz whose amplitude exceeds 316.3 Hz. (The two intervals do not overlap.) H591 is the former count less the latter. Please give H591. 3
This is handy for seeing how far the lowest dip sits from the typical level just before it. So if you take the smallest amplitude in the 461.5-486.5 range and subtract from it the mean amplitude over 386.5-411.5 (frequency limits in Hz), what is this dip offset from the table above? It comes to -16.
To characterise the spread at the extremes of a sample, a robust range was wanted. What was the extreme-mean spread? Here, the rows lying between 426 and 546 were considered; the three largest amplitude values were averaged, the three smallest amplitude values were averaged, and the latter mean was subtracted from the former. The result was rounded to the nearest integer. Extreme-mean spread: 28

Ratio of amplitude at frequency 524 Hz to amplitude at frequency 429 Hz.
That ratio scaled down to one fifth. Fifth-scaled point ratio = 0.193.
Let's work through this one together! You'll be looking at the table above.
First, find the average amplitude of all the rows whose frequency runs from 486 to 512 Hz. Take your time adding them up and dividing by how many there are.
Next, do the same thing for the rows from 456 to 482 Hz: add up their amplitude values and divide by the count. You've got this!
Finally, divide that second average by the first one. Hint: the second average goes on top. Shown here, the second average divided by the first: 1.02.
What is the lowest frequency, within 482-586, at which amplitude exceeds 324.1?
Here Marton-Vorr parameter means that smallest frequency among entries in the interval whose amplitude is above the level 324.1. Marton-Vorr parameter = 484 Hz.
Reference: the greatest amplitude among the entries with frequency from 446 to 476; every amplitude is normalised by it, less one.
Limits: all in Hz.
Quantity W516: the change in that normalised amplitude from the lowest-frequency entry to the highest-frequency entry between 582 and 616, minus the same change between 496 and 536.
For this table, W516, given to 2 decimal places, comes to -0.08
